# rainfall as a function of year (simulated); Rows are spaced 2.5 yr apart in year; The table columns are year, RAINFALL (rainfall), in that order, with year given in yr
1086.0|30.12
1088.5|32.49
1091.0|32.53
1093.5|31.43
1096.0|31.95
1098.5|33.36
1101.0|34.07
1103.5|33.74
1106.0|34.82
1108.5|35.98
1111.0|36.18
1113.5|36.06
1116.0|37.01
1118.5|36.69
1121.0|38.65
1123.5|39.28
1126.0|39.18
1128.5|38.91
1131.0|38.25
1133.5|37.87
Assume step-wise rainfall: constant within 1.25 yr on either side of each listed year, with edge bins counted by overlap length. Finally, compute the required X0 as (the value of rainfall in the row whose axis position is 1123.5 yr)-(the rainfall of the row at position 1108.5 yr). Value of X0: 3.3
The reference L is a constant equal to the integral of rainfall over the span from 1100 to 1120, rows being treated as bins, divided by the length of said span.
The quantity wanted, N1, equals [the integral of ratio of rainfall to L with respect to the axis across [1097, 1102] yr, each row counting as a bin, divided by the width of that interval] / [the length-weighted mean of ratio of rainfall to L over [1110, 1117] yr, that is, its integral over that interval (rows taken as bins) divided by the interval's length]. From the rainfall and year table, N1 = 0.92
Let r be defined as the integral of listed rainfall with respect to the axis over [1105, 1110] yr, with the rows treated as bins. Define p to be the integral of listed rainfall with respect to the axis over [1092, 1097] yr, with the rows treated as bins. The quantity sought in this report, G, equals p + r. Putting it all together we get 336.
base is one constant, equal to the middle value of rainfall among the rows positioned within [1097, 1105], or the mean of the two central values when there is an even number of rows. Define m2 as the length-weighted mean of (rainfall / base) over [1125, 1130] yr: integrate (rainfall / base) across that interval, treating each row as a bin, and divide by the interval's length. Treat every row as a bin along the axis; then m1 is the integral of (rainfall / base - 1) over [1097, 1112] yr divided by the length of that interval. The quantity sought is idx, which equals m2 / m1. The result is 44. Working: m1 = 0.03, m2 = 1.16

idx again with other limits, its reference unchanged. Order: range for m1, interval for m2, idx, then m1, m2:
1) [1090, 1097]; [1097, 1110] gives -19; -0.05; 1.02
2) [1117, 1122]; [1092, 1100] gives 8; 0.11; 0.96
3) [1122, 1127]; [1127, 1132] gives 7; 0.16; 1.14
